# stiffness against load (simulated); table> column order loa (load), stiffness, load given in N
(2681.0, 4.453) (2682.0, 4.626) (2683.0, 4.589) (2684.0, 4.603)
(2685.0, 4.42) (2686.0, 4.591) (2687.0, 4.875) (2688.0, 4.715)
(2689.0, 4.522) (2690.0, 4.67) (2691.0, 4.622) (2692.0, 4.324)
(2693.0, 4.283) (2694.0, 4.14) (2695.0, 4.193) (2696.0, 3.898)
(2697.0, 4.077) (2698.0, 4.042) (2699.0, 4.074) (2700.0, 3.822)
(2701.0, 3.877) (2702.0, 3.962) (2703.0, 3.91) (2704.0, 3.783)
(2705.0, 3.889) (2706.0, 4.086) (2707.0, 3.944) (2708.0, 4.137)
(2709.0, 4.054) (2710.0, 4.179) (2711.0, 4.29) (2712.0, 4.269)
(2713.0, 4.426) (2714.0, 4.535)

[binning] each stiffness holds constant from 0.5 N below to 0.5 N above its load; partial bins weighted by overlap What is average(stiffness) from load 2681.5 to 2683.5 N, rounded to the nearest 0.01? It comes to 4.61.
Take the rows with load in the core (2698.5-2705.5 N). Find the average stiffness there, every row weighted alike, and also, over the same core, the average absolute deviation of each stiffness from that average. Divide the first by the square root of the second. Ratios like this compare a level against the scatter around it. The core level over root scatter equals 14.9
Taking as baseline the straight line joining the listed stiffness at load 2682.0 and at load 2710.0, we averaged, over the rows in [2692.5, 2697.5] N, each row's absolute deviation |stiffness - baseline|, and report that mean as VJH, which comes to 0.30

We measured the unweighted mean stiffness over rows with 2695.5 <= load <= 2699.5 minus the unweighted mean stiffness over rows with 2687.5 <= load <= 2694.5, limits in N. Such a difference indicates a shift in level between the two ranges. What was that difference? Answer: -0.45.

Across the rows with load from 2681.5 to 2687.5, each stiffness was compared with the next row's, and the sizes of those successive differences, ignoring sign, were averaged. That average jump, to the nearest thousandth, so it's 0.138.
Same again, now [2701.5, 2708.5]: 0.136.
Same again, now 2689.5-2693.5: 0.129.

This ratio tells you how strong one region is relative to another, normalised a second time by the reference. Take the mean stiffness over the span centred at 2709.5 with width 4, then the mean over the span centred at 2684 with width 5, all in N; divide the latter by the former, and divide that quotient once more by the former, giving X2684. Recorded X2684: 0.263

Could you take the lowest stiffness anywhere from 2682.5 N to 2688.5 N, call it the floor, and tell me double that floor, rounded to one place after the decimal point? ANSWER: 8.8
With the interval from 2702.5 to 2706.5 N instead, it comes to 7.6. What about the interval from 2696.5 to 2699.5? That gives 8.1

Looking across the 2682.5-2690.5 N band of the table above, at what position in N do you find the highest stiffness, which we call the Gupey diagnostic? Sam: 2687.0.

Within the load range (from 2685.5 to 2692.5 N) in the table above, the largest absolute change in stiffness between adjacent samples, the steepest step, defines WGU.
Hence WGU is 0.298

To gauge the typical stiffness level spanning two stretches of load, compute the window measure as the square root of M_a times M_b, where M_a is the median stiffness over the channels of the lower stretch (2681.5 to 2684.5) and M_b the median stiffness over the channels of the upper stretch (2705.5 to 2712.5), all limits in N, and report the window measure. 4.36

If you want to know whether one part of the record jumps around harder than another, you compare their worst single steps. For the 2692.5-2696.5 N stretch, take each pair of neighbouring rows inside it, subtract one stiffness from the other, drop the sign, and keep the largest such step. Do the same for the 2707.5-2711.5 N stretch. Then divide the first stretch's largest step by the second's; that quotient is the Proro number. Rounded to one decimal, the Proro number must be 2.4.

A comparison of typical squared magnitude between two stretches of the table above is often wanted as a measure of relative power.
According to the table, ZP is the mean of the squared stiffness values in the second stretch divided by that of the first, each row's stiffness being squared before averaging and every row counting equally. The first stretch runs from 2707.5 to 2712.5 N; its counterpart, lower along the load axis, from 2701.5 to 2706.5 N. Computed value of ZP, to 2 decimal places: 0.88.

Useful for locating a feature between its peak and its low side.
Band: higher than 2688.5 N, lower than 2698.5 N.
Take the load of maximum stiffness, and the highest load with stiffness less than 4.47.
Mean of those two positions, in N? 2694.0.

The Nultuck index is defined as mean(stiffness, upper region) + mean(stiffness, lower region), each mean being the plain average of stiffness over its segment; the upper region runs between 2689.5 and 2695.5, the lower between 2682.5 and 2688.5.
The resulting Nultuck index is 9.00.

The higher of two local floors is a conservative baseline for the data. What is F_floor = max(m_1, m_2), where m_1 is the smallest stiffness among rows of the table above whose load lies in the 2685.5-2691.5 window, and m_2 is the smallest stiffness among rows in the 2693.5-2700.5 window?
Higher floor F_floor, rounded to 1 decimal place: 4.5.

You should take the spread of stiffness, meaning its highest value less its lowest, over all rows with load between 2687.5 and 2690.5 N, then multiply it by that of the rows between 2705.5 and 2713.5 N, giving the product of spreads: 0.09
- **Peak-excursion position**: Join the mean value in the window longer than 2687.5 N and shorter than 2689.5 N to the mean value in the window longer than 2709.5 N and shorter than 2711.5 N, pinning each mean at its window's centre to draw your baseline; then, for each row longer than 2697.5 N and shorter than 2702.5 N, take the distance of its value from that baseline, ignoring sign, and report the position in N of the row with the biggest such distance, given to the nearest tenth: 2700.0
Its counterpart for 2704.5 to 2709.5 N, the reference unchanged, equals 2705.0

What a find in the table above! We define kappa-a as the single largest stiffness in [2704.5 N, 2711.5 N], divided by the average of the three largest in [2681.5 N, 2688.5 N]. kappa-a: 0.91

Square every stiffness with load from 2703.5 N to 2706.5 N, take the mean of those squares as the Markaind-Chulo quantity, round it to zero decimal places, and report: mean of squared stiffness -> 15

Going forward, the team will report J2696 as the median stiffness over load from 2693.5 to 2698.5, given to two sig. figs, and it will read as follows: 4.1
